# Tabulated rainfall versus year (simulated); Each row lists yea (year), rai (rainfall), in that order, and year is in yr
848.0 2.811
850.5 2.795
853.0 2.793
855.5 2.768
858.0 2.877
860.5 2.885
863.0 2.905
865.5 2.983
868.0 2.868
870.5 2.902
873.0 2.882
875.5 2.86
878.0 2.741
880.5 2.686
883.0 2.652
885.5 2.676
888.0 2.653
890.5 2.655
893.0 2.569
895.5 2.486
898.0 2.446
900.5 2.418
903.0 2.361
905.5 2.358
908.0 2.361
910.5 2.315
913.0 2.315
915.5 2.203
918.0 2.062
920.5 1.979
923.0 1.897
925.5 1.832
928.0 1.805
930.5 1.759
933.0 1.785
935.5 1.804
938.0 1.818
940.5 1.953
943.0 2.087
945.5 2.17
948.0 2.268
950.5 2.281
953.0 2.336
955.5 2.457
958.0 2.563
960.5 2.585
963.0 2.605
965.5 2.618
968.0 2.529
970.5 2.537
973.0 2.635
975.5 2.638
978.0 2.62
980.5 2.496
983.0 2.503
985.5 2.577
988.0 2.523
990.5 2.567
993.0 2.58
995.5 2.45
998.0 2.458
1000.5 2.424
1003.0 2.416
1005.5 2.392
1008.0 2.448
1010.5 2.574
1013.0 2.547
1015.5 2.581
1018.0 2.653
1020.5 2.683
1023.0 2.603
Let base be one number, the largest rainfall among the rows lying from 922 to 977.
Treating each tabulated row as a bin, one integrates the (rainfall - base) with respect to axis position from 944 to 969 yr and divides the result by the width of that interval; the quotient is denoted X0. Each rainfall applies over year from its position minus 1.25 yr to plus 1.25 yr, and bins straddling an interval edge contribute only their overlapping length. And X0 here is -0.2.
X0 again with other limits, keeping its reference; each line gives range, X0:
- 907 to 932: -0.6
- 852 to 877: 0.2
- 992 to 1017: -0.2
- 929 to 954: -0.6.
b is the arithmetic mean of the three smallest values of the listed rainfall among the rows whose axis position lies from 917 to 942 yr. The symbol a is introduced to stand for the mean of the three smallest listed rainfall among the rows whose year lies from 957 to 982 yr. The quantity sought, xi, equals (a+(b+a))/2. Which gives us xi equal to 3.41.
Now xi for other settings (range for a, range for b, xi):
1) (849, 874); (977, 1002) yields 4.01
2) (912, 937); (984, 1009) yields 2.99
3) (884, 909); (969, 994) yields 3.61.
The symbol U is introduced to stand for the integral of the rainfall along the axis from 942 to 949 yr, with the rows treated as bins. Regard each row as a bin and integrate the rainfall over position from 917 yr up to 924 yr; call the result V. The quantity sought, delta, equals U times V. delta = 211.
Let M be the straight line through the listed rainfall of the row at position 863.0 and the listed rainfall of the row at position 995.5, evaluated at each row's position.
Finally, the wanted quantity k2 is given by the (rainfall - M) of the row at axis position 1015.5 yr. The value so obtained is 0.2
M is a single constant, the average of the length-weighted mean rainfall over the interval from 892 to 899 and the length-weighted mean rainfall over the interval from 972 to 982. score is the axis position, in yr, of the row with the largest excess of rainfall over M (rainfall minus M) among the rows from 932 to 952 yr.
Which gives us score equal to 950.5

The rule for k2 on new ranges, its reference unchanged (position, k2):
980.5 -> 0.0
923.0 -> -0.8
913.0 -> -0.4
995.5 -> 0.0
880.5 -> -0.2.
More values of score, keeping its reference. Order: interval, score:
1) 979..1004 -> 993.0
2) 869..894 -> 870.5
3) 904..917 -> 908.0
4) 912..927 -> 913.0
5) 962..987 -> 975.5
